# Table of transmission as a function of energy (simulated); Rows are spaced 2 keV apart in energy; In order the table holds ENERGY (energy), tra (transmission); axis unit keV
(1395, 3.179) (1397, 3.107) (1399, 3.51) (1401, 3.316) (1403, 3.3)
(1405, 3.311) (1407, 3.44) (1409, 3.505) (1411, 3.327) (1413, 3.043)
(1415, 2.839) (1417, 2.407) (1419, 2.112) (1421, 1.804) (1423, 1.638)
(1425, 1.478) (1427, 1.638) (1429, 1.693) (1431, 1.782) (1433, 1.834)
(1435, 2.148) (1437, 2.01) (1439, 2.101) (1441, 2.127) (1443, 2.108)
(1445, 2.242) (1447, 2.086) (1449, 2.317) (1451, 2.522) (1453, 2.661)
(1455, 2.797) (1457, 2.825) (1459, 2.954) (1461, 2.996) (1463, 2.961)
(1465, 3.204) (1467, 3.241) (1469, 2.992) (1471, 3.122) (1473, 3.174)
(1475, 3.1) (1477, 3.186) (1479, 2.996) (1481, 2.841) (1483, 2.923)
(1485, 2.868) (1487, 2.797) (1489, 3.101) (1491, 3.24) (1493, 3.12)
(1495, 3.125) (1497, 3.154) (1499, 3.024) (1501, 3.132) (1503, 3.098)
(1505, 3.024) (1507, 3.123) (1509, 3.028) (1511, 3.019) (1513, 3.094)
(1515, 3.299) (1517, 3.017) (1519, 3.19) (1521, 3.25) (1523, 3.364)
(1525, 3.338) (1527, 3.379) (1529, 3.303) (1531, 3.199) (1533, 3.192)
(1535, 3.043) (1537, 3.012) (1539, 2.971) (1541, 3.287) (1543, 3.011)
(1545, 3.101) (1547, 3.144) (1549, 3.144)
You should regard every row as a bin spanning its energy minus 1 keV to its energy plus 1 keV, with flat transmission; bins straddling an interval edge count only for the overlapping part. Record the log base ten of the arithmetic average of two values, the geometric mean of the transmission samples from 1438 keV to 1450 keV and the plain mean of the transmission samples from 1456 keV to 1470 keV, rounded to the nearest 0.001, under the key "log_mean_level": 0.414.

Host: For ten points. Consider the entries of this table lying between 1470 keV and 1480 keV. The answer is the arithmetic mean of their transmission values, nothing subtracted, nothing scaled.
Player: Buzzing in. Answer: 3.1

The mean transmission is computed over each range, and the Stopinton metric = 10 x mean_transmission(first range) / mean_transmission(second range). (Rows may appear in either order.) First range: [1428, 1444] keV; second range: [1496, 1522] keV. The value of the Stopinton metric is 6.3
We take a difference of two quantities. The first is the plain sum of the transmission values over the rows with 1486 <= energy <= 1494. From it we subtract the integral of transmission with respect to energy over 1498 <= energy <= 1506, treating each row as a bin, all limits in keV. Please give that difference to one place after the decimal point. -12.3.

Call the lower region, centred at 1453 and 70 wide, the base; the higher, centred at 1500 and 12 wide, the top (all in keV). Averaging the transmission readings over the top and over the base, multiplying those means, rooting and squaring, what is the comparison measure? 7.7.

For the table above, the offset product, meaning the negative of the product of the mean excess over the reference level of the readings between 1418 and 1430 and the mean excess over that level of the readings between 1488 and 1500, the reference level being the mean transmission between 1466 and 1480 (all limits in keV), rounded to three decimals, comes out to 0.016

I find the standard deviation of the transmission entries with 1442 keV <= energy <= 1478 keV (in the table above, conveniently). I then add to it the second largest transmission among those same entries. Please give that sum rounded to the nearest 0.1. 3.6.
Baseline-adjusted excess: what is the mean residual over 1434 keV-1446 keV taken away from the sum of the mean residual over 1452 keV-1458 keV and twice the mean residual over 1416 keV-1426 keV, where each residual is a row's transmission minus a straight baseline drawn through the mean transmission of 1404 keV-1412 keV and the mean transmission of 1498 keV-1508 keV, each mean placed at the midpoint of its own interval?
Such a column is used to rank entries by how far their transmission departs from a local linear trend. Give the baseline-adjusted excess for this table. -2.2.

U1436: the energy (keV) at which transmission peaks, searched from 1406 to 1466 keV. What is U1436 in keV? 1409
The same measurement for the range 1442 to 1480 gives 1467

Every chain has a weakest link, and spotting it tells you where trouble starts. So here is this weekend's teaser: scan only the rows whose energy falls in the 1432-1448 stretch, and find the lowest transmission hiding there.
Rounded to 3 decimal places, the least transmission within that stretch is 1.834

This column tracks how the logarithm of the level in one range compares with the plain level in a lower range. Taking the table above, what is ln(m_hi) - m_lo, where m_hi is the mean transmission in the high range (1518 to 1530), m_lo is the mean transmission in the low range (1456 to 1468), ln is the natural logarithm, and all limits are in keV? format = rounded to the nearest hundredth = -1.84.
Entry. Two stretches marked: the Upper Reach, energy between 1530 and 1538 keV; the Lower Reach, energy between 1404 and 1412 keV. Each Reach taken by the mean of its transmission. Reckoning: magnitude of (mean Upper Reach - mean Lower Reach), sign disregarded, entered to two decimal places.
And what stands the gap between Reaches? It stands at 0.28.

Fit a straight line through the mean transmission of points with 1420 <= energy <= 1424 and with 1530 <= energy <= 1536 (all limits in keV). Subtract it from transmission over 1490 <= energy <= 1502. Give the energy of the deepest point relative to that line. 1499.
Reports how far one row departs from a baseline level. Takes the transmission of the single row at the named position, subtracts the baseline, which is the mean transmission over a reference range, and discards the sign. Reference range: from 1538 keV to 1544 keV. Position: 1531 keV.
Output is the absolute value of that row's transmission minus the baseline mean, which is 0.11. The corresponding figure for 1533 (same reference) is 0.10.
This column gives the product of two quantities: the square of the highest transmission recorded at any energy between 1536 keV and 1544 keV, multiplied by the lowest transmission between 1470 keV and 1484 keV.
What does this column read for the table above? 30.7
